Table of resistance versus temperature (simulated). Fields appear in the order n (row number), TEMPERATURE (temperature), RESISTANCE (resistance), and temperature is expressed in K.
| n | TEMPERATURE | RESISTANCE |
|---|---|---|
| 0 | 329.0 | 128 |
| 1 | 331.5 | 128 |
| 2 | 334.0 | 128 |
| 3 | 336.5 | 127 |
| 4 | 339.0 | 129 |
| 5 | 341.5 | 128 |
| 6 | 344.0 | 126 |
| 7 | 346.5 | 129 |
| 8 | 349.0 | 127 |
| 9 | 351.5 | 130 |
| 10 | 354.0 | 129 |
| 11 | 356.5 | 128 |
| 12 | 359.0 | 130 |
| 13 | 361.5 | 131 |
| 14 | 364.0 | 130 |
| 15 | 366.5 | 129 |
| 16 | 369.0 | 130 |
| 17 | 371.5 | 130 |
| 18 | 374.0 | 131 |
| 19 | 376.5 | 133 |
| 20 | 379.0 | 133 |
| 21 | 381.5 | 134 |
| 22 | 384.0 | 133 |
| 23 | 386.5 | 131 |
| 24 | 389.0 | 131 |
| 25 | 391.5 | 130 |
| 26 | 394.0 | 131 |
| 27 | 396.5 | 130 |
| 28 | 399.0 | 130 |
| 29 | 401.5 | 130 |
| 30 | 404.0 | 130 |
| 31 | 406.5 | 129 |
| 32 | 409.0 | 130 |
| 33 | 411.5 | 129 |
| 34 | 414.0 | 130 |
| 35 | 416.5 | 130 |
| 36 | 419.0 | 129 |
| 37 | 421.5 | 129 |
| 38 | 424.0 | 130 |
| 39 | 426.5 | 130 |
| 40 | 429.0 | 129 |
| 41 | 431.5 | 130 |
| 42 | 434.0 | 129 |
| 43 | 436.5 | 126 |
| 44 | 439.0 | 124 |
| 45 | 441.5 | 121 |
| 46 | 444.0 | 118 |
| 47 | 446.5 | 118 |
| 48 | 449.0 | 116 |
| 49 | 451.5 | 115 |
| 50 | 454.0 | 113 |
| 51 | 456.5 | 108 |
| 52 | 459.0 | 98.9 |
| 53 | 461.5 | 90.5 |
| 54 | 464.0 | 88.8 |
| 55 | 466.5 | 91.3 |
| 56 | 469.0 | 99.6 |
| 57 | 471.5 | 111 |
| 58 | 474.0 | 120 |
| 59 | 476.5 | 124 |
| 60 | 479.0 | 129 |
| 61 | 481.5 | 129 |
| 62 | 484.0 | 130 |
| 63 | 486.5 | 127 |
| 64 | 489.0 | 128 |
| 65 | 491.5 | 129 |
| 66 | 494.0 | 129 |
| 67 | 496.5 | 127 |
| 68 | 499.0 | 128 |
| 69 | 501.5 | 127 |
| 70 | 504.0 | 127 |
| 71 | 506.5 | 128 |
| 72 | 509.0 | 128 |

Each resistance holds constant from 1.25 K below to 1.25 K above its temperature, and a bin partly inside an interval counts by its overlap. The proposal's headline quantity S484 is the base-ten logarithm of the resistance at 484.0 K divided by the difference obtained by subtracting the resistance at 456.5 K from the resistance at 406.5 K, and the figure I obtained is 0.79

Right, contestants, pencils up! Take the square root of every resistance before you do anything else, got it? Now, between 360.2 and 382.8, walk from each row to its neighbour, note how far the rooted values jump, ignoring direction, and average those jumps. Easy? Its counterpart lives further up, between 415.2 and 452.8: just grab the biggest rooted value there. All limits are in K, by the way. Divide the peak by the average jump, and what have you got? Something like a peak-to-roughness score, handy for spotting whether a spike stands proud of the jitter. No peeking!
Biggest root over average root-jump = 298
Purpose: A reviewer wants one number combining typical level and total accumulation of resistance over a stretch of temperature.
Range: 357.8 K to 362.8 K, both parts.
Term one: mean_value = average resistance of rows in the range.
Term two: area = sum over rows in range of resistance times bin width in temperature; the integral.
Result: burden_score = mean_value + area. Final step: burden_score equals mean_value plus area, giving 783.0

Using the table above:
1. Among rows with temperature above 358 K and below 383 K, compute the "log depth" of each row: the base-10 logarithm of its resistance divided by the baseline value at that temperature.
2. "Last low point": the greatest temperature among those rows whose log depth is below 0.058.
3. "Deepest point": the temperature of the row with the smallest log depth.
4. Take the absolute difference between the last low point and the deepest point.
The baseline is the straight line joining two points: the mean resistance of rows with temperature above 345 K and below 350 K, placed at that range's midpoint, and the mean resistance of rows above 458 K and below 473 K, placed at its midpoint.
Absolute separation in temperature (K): 22.5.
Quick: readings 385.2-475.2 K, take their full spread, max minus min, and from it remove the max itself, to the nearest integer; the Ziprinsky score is -89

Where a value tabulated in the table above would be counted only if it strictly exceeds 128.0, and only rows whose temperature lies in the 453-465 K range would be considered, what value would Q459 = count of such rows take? 0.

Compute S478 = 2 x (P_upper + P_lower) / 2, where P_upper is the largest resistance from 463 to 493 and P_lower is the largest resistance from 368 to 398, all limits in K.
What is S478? 264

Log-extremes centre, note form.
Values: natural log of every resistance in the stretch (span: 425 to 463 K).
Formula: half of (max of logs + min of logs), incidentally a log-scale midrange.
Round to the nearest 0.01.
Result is 4.69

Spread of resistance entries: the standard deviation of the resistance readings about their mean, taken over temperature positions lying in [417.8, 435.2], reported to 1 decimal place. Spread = 0.5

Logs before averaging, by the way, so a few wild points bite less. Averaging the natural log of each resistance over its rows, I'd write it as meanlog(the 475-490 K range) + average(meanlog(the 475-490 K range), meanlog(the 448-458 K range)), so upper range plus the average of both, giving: 9.64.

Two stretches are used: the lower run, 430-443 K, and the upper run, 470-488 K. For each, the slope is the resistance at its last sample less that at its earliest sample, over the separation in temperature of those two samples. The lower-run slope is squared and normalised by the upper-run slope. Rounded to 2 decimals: 0.76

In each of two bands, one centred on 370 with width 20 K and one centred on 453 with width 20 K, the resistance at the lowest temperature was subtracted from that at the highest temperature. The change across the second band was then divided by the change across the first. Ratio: -14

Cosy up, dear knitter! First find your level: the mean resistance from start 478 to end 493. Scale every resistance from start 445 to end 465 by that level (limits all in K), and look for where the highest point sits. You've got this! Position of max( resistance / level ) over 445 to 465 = 446.5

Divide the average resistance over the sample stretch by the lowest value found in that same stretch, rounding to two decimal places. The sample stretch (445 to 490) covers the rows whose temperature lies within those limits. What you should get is 1.27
